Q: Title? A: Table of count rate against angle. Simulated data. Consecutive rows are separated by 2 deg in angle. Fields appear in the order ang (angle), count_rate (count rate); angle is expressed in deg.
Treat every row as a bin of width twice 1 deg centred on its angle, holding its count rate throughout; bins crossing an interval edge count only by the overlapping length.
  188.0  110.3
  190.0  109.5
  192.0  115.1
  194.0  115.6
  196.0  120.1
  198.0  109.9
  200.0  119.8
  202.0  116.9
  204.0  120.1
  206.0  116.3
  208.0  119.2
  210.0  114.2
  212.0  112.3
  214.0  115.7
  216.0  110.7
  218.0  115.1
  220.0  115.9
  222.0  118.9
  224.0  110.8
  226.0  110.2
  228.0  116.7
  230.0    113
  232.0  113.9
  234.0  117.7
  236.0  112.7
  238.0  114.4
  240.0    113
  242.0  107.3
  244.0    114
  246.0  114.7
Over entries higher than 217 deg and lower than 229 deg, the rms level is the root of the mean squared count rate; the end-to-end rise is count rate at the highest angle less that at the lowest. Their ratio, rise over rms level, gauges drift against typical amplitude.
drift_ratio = 0.014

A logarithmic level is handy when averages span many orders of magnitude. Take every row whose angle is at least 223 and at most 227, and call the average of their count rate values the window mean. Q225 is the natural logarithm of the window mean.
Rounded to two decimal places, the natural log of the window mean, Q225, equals 4.71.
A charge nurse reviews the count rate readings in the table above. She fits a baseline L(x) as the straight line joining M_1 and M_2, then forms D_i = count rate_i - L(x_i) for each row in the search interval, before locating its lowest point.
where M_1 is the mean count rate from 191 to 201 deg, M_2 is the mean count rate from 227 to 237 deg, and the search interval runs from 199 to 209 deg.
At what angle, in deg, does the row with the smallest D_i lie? 206.0 deg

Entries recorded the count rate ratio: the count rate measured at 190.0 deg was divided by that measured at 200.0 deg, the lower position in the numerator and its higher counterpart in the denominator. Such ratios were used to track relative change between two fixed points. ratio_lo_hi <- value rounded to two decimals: 0.91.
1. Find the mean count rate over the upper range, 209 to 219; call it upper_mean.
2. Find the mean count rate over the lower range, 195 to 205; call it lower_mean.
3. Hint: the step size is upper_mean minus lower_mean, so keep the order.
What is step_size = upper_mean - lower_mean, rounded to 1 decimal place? -3.8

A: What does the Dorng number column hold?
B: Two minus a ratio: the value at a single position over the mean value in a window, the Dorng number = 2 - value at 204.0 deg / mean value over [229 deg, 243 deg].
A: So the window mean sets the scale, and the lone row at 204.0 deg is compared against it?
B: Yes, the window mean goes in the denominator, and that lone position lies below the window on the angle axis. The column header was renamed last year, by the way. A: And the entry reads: 0.94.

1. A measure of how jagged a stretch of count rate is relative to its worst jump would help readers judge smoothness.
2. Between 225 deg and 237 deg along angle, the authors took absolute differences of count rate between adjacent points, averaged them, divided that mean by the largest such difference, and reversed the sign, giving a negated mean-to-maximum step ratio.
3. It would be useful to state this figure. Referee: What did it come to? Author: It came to -0.61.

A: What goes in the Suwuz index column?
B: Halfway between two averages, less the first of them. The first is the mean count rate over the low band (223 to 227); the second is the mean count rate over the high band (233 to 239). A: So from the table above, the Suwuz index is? 2.2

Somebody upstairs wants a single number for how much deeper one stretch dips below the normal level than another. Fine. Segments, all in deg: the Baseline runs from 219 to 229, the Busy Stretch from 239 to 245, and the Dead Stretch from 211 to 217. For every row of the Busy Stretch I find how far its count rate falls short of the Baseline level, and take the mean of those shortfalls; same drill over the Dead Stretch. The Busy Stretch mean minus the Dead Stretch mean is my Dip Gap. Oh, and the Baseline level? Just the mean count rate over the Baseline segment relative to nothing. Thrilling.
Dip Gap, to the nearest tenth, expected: 1.5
